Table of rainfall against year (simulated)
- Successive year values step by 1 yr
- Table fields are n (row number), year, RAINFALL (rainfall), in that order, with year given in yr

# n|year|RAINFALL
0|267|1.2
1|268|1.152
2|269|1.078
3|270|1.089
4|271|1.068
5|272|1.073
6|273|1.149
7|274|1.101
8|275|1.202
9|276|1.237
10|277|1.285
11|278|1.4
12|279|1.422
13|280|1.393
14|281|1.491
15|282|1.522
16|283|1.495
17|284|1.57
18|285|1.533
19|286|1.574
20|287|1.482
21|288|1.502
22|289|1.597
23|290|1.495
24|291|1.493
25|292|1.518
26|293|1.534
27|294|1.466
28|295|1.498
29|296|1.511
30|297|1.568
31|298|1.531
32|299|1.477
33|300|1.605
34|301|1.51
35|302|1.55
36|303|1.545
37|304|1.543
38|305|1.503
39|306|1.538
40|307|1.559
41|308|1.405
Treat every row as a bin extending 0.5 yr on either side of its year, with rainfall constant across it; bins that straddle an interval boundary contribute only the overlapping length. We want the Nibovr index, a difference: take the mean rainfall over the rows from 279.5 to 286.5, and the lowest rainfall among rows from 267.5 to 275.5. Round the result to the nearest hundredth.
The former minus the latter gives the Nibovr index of 0.44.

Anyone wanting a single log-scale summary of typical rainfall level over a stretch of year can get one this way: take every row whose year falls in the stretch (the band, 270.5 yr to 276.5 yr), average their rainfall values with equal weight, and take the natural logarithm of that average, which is 0.130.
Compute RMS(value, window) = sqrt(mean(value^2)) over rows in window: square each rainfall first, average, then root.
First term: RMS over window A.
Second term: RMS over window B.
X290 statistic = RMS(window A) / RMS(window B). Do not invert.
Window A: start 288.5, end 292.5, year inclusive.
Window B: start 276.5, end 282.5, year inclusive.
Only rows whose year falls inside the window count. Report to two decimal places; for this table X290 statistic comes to 1.07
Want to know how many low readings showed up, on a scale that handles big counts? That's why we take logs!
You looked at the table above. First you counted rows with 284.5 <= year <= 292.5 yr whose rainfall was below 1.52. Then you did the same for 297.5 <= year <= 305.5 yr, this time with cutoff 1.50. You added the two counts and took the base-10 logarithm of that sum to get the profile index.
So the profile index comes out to 0.78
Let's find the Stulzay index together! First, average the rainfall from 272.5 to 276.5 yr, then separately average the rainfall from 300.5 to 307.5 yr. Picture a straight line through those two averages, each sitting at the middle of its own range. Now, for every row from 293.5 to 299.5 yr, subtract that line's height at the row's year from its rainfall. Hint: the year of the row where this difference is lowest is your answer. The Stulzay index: 299 yr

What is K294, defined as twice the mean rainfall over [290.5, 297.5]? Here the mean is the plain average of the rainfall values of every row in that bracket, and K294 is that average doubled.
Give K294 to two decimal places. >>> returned 3.03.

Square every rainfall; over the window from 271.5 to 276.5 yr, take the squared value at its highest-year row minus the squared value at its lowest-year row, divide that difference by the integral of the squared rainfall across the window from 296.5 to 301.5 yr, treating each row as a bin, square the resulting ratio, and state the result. 0.0010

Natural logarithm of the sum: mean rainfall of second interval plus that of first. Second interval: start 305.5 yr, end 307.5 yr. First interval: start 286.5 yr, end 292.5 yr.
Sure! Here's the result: 1.12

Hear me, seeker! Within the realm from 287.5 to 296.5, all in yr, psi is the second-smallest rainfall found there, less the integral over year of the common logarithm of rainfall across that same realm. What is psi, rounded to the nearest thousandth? -0.124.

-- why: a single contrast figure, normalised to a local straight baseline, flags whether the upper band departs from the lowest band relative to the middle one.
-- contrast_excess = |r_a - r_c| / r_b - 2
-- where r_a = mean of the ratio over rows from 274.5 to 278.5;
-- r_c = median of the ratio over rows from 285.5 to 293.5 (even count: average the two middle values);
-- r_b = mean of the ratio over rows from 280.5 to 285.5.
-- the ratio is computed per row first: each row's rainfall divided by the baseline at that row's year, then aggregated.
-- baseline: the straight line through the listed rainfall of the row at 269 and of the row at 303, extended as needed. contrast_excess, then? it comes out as -1.98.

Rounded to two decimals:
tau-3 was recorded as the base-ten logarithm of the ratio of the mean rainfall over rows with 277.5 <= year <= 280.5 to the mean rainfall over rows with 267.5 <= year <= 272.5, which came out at 0.11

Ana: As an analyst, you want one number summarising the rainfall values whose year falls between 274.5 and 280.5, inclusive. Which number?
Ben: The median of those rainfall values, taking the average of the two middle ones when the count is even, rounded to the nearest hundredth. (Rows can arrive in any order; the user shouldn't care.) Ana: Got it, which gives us 1.34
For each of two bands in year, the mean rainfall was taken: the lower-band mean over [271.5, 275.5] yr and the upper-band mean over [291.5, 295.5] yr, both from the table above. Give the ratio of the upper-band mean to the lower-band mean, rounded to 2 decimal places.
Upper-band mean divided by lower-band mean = 1.33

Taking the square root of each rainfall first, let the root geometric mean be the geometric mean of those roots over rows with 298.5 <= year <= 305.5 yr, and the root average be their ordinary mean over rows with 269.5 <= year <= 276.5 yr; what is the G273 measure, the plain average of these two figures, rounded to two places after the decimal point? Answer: 1.15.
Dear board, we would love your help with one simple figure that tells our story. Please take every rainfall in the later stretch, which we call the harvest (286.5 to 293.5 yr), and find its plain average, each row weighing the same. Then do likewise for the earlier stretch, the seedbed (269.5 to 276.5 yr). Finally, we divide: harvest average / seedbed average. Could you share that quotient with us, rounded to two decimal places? 1.34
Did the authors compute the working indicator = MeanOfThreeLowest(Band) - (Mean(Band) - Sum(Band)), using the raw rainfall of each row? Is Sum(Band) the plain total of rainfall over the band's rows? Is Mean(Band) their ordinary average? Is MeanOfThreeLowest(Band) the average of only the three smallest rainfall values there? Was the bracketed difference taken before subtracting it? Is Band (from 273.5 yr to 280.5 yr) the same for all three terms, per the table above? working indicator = 8.9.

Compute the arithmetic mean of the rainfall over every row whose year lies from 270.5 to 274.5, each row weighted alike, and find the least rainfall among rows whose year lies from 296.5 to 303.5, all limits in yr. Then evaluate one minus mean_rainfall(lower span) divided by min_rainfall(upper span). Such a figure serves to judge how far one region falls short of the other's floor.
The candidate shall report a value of 0.257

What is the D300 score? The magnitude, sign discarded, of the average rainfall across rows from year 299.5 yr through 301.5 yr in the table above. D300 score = 1.6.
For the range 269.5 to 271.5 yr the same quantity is 1.1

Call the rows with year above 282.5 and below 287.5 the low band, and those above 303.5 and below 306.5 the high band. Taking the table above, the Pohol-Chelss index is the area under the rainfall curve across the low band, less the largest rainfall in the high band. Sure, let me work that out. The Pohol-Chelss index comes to 6.1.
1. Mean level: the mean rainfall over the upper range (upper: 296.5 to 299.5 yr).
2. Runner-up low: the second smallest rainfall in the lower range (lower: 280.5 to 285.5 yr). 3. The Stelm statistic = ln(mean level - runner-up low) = -3.5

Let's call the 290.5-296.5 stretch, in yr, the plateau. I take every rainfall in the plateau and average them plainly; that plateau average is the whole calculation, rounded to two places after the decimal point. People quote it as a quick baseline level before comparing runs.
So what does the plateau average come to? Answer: 1.50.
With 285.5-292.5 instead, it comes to 1.52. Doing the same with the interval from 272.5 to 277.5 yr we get 1.19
